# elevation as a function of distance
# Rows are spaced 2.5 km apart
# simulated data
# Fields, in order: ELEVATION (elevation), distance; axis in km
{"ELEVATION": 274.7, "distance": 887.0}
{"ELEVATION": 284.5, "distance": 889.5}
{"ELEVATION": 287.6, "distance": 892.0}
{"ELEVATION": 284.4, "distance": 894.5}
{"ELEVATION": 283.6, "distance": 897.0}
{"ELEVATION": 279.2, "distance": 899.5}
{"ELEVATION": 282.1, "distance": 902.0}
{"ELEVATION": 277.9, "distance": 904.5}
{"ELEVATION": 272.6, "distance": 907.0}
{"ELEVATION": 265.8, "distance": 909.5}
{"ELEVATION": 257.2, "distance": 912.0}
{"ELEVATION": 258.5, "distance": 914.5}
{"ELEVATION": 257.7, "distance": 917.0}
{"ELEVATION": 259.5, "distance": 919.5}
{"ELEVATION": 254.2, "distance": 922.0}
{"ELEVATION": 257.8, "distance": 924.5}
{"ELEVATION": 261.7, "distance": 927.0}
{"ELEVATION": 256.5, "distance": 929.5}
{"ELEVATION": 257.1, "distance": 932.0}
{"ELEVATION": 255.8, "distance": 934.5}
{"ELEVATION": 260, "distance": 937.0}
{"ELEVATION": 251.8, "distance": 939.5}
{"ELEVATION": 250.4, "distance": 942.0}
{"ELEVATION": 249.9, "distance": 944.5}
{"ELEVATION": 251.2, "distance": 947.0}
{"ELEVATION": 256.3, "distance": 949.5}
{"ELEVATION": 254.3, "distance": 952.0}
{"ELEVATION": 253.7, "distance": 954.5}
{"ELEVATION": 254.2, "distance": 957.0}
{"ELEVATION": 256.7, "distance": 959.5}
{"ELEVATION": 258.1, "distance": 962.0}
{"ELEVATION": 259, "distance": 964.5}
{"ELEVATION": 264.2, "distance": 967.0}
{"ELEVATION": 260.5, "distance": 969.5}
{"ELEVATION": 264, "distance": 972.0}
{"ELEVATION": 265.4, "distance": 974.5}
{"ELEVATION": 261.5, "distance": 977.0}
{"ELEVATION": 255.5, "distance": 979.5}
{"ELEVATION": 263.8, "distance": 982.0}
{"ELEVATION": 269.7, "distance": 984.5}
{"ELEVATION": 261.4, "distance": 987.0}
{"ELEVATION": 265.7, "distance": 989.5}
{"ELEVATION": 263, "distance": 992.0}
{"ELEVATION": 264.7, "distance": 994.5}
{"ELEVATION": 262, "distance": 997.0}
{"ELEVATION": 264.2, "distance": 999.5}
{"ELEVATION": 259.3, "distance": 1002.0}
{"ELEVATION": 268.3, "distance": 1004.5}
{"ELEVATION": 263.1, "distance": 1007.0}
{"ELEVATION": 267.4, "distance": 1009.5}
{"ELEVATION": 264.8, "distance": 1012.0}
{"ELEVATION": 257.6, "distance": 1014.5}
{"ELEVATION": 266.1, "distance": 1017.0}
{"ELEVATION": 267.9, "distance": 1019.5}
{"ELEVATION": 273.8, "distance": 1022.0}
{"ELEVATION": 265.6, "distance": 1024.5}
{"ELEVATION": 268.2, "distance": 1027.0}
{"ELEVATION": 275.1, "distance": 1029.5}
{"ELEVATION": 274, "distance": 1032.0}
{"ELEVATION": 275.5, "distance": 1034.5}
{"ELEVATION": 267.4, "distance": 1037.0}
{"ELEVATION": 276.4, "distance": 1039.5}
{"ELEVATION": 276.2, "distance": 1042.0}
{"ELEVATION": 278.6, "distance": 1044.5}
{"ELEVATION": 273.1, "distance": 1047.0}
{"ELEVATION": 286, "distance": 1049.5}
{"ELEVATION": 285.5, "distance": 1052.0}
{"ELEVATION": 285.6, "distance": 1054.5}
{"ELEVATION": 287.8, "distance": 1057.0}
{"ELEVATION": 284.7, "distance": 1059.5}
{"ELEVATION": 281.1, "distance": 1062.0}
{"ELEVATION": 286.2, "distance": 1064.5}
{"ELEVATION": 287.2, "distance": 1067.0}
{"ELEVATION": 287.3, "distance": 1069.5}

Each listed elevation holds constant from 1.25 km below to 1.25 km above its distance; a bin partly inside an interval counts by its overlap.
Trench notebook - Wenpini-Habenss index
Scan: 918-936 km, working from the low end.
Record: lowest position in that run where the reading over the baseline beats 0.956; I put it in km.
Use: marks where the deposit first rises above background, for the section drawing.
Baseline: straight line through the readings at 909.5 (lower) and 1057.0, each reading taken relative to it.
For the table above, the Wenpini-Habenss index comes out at 919.5 km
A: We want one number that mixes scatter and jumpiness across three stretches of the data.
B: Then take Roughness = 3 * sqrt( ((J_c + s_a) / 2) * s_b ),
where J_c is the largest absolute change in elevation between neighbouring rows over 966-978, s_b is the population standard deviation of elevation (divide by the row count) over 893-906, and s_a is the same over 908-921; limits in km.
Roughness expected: 8.9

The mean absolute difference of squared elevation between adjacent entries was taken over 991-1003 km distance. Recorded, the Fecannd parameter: 1510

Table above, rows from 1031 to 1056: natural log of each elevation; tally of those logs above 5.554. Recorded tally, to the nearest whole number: 10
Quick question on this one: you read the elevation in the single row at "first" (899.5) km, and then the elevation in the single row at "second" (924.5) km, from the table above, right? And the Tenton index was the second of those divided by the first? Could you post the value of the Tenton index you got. 0.92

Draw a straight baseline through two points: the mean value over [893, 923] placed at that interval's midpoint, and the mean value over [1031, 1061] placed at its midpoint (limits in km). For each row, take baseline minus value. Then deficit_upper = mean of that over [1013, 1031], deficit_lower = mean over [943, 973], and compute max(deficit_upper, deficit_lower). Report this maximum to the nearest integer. 16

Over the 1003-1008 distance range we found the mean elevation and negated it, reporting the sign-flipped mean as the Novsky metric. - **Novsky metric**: -266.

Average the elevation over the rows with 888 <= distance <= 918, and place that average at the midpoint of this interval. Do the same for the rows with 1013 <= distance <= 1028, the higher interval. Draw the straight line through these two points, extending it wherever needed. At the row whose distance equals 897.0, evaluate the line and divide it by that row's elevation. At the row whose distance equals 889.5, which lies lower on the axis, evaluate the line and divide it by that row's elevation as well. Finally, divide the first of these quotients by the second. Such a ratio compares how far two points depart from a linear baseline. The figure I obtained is 1.001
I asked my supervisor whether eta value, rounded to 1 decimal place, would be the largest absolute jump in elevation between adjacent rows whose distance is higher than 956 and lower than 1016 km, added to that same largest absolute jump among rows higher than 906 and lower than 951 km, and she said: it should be 17.6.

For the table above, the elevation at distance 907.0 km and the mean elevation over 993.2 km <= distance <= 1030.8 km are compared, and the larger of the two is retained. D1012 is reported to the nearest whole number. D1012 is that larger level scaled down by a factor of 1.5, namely 182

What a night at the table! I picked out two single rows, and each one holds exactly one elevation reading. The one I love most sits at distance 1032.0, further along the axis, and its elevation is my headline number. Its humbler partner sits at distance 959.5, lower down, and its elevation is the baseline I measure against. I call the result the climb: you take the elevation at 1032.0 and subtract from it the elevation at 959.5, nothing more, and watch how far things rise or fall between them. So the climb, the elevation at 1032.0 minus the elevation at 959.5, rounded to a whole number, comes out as 17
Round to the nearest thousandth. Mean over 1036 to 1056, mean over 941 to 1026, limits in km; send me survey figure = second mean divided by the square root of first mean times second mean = 0.968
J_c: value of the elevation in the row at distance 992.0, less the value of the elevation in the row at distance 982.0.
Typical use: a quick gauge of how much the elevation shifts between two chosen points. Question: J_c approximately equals -1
